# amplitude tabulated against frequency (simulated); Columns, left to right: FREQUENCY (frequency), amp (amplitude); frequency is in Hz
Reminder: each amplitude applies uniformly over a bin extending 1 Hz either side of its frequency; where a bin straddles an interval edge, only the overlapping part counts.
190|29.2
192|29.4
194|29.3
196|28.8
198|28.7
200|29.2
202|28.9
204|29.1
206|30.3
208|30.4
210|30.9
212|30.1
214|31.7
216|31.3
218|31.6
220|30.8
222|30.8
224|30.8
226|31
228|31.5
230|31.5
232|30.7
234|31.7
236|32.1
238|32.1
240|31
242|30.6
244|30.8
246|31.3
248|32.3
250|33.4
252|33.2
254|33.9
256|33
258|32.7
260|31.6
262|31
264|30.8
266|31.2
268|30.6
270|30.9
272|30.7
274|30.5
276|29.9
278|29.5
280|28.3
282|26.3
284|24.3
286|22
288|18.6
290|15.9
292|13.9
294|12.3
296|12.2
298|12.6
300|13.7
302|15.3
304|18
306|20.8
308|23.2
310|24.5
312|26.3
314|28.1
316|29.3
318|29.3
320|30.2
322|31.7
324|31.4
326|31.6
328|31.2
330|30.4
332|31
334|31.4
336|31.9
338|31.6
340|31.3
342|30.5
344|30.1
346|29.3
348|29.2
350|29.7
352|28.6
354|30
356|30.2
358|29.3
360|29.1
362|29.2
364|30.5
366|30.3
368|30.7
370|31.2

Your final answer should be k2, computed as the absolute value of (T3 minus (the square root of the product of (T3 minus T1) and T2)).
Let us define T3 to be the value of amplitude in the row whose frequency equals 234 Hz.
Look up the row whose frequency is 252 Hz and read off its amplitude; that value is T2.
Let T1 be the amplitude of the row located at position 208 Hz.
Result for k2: 25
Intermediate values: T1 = 30.4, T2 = 33.2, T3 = 31.7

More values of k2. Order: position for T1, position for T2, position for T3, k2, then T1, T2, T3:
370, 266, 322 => 28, 31.2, 31.2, 31.7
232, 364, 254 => 24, 30.7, 30.5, 33.9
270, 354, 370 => 28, 30.9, 30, 31.2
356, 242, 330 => 28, 30.2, 30.6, 30.4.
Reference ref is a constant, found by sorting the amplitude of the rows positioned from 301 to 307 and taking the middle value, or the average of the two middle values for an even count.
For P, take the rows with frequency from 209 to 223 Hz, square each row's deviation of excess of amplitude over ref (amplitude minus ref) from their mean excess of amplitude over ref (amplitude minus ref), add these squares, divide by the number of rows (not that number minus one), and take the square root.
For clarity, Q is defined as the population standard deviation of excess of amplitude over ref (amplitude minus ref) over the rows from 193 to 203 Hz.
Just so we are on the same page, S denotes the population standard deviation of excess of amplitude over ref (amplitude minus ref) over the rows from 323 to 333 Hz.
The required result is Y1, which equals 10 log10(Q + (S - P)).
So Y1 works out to -9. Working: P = 0.5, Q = 0.2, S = 0.41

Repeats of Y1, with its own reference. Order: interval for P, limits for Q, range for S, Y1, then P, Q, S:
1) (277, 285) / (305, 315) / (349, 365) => 1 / 2.0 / 2.5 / 0.60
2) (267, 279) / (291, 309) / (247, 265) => 6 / 0.5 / 3.8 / 1.03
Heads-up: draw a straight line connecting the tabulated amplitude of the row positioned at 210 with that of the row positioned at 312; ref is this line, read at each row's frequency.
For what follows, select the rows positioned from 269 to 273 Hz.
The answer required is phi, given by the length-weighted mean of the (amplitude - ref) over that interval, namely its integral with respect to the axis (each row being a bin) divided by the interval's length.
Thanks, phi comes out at 3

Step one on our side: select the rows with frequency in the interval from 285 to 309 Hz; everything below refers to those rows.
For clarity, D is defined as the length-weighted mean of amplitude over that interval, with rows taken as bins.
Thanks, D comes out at 16.5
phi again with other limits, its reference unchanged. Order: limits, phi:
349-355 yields 5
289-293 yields -12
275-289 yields -2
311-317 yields 2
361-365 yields 6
